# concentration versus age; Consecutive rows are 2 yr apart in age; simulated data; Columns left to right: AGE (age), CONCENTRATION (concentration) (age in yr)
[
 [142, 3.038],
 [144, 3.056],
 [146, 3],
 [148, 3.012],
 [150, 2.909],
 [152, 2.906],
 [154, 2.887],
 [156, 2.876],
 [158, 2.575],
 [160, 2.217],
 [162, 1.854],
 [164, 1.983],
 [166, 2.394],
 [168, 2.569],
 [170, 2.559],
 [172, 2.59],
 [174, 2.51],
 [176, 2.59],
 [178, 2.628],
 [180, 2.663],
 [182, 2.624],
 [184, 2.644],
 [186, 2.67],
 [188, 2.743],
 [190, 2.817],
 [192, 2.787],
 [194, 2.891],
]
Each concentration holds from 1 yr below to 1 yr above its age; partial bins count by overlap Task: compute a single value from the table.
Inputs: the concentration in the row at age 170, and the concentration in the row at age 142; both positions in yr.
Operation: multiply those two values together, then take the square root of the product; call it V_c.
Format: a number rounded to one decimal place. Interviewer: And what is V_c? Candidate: 2.8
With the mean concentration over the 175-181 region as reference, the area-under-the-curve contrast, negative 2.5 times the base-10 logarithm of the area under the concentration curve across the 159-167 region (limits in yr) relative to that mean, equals -2.0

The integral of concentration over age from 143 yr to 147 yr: 12.1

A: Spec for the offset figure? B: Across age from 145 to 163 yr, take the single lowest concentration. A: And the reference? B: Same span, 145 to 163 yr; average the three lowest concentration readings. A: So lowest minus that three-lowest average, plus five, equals 4.64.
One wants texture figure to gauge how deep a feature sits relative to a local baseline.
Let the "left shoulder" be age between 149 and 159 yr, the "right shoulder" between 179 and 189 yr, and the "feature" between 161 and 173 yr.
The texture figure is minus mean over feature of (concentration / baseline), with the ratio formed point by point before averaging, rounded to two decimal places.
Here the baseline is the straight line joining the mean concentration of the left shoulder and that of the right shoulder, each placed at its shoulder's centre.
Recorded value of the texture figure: -0.84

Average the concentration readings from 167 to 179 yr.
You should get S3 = 2.57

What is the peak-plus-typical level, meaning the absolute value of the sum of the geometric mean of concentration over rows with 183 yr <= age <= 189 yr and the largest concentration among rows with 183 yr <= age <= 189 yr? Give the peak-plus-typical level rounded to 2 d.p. 5.43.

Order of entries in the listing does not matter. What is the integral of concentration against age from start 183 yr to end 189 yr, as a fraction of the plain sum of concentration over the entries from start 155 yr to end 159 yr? 3.0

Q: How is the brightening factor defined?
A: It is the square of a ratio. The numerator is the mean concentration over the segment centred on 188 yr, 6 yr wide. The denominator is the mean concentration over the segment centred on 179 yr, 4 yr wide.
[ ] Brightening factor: 1.1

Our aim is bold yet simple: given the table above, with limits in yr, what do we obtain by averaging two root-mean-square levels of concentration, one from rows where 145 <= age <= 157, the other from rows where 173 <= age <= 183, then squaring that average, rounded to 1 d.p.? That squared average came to 7.7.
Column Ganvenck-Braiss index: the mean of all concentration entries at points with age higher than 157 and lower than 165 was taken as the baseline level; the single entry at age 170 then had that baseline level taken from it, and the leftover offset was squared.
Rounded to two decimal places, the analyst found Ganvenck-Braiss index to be 0.16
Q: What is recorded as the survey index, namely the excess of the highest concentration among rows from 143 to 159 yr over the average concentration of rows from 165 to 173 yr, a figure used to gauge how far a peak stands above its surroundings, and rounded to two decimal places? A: 0.53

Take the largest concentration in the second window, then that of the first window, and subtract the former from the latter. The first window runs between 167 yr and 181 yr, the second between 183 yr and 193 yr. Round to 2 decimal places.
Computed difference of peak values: -0.15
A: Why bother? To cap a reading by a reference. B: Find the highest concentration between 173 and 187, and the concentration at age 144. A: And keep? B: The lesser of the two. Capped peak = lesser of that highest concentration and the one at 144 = 2.67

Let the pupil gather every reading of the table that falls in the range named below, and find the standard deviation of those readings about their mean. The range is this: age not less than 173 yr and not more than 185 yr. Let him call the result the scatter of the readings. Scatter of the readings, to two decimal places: 0.05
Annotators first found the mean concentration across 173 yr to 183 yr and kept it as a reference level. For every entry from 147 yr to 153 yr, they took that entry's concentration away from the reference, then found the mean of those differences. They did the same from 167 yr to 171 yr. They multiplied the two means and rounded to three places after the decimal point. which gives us -0.013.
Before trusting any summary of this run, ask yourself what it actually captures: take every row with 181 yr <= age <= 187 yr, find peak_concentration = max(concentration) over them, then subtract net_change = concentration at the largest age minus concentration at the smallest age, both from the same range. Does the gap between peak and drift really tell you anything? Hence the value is 2.6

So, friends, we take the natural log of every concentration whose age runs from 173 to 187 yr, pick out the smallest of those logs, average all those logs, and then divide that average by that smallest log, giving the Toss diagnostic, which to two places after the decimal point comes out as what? 1.05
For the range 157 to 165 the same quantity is 1.23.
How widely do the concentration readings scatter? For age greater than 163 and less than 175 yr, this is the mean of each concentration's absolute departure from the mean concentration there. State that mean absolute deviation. 0.16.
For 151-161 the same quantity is 0.24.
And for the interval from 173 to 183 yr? 0.04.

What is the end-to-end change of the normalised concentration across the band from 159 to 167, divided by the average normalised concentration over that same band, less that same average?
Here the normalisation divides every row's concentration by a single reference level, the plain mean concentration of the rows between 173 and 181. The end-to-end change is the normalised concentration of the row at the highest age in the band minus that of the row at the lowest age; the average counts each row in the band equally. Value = -0.73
